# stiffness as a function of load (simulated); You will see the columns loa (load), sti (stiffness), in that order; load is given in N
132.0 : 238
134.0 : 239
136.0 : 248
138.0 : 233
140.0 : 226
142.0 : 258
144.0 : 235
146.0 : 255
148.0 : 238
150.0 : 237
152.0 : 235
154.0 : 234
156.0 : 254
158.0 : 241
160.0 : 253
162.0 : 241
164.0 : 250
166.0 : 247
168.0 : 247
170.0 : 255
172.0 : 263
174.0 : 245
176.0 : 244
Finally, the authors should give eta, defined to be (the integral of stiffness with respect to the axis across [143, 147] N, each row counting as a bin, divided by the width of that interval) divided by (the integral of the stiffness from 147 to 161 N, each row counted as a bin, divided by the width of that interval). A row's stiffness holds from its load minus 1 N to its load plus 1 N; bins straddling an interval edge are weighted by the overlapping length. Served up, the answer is 1.01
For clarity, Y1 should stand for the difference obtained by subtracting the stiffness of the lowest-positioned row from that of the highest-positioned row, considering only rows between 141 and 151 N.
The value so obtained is -21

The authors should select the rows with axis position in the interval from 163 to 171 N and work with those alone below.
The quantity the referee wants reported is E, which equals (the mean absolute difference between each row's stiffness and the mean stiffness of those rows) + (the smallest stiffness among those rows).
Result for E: 250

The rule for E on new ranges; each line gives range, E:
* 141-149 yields 245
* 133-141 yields 233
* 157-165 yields 246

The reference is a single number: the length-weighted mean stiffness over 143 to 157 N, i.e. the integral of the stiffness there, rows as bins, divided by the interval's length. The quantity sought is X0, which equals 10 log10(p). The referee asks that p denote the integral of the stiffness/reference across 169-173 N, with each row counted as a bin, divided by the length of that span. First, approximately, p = 1.07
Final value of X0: 0.31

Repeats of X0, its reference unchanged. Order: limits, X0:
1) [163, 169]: 0.12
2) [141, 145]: 0.10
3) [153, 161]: 0.08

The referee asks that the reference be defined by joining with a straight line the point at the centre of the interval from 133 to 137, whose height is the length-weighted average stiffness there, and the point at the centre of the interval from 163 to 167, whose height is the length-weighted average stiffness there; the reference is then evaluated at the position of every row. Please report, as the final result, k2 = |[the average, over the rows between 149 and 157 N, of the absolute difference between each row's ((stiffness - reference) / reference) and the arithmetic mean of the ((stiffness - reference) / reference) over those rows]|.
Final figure 0.027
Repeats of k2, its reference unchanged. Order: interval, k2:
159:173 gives 0.020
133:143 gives 0.039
